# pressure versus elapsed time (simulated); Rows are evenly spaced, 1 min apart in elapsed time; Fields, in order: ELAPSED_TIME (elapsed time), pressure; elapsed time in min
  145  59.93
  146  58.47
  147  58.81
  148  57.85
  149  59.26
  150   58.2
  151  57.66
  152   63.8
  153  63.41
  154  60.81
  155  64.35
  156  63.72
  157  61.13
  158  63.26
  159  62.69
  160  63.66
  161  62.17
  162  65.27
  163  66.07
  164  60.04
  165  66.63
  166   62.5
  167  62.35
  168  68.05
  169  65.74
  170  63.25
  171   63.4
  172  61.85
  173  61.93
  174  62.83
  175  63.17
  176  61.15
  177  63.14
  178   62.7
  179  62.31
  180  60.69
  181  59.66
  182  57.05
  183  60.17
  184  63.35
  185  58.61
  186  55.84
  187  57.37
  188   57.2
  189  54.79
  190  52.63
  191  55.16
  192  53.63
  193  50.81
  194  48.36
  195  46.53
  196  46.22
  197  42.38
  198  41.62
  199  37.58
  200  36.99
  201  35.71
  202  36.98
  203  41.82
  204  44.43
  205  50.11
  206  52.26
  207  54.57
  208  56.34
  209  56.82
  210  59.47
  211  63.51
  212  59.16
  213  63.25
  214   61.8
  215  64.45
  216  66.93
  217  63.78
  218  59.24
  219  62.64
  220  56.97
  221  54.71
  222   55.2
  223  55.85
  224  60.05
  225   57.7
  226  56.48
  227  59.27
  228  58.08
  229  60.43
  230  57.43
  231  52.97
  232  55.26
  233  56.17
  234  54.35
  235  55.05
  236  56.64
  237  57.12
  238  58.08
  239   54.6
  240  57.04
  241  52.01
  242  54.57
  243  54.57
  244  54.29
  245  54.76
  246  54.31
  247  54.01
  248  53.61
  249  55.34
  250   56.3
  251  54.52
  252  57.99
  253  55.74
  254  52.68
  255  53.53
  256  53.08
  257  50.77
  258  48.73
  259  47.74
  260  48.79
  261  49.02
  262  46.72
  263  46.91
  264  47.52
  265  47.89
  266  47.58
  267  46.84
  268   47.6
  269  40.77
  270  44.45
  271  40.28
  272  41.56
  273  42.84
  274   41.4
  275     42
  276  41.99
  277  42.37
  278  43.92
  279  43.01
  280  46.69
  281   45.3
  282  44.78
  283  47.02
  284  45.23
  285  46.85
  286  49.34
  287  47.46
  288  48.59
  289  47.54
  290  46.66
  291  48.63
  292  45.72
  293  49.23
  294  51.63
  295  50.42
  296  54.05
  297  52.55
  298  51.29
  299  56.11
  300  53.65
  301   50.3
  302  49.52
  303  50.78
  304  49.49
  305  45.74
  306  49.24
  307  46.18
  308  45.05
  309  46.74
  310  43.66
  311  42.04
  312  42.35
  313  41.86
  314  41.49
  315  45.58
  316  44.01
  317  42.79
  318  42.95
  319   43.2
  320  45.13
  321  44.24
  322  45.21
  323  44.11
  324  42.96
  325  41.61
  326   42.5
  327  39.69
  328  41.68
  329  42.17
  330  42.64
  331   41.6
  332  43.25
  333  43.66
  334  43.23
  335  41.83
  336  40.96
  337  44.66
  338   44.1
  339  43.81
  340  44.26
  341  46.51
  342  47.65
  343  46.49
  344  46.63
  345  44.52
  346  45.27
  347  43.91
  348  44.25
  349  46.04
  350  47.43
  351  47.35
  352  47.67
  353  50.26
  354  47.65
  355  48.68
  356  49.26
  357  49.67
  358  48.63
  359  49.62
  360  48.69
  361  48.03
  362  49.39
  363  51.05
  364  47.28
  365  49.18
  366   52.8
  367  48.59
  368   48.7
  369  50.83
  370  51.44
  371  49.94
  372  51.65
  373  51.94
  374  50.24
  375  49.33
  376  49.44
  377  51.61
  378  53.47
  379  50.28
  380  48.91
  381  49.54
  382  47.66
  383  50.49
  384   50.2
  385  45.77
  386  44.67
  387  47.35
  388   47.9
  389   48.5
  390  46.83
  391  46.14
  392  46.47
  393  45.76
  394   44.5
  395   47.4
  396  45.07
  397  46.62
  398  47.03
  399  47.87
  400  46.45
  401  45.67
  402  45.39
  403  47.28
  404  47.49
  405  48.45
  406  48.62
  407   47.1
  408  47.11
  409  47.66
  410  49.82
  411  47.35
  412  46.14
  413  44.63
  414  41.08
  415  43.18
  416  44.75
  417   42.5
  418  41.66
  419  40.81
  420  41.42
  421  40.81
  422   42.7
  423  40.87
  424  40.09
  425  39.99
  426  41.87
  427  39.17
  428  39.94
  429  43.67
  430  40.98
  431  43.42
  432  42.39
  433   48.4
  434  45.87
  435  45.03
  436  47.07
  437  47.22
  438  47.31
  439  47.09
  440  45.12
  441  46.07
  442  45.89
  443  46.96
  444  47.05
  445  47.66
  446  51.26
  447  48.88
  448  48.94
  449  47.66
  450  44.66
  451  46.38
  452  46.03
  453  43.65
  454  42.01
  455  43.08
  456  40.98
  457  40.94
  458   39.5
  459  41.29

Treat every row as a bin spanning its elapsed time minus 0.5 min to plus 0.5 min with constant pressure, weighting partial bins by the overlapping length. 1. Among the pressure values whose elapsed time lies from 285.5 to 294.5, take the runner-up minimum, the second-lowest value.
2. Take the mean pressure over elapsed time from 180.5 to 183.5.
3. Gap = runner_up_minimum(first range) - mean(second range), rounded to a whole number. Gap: -12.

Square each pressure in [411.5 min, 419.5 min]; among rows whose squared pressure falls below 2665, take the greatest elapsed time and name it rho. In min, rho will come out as 419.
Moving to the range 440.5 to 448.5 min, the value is 448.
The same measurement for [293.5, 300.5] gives 298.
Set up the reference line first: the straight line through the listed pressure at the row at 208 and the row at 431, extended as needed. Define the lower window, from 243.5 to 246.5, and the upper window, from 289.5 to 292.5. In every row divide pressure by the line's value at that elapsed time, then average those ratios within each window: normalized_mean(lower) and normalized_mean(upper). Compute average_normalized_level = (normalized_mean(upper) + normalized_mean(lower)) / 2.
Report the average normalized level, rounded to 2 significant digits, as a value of 0.96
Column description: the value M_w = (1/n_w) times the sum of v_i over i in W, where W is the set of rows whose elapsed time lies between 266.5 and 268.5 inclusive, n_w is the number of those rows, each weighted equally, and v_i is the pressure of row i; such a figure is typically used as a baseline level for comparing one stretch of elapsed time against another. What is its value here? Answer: 47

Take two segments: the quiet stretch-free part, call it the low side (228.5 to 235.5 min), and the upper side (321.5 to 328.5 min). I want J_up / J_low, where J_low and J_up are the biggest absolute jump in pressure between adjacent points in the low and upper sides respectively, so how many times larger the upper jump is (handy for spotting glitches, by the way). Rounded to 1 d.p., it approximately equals 0.6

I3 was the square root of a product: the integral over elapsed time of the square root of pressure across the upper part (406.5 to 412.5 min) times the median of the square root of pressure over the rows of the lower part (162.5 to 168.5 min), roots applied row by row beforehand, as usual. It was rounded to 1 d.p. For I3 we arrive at 18.2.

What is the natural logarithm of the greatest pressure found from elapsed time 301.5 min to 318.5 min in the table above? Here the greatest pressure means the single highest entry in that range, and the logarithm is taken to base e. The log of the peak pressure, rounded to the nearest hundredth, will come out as 3.93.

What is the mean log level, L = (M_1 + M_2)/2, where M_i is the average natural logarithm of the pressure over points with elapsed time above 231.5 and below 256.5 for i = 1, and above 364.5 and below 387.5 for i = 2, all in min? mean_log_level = 3.96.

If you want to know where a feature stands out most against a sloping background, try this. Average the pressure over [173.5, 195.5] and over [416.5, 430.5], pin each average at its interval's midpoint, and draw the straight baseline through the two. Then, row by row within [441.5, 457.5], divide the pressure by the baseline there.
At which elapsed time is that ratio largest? 446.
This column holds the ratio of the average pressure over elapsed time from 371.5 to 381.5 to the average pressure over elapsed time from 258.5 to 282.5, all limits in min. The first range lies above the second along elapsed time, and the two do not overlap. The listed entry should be 1.1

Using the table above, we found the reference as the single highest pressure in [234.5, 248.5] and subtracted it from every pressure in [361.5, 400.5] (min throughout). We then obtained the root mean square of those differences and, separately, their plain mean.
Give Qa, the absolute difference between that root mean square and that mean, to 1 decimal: 19.1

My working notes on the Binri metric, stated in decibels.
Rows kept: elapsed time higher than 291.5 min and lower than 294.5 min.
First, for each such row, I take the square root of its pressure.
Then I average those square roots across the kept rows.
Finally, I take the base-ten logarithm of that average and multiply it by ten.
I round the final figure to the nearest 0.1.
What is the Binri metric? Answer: 8.4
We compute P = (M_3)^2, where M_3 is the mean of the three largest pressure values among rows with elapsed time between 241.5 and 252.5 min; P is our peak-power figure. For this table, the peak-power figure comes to 3197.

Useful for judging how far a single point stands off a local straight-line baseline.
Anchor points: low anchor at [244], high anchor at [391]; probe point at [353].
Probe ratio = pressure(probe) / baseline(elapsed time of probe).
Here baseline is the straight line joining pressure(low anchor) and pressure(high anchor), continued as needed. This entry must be 1.04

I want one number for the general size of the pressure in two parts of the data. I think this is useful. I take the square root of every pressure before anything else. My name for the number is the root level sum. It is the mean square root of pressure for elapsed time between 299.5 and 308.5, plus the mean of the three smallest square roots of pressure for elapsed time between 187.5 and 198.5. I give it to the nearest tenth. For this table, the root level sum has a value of 13.6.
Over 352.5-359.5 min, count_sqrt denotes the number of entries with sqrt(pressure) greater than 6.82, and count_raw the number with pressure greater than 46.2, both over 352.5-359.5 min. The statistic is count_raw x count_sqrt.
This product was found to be 49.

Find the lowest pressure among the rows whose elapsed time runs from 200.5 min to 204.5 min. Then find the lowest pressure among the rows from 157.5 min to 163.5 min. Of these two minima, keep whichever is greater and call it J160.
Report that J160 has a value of 62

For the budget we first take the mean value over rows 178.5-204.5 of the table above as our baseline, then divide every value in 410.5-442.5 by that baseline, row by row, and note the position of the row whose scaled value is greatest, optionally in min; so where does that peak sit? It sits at 433 min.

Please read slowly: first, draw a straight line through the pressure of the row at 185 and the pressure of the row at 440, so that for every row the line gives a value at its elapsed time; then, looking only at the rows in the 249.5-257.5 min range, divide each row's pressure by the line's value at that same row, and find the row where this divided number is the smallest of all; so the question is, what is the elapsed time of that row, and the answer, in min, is 257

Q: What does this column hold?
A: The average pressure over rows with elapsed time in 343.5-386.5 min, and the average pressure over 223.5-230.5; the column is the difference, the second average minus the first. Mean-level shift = 10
